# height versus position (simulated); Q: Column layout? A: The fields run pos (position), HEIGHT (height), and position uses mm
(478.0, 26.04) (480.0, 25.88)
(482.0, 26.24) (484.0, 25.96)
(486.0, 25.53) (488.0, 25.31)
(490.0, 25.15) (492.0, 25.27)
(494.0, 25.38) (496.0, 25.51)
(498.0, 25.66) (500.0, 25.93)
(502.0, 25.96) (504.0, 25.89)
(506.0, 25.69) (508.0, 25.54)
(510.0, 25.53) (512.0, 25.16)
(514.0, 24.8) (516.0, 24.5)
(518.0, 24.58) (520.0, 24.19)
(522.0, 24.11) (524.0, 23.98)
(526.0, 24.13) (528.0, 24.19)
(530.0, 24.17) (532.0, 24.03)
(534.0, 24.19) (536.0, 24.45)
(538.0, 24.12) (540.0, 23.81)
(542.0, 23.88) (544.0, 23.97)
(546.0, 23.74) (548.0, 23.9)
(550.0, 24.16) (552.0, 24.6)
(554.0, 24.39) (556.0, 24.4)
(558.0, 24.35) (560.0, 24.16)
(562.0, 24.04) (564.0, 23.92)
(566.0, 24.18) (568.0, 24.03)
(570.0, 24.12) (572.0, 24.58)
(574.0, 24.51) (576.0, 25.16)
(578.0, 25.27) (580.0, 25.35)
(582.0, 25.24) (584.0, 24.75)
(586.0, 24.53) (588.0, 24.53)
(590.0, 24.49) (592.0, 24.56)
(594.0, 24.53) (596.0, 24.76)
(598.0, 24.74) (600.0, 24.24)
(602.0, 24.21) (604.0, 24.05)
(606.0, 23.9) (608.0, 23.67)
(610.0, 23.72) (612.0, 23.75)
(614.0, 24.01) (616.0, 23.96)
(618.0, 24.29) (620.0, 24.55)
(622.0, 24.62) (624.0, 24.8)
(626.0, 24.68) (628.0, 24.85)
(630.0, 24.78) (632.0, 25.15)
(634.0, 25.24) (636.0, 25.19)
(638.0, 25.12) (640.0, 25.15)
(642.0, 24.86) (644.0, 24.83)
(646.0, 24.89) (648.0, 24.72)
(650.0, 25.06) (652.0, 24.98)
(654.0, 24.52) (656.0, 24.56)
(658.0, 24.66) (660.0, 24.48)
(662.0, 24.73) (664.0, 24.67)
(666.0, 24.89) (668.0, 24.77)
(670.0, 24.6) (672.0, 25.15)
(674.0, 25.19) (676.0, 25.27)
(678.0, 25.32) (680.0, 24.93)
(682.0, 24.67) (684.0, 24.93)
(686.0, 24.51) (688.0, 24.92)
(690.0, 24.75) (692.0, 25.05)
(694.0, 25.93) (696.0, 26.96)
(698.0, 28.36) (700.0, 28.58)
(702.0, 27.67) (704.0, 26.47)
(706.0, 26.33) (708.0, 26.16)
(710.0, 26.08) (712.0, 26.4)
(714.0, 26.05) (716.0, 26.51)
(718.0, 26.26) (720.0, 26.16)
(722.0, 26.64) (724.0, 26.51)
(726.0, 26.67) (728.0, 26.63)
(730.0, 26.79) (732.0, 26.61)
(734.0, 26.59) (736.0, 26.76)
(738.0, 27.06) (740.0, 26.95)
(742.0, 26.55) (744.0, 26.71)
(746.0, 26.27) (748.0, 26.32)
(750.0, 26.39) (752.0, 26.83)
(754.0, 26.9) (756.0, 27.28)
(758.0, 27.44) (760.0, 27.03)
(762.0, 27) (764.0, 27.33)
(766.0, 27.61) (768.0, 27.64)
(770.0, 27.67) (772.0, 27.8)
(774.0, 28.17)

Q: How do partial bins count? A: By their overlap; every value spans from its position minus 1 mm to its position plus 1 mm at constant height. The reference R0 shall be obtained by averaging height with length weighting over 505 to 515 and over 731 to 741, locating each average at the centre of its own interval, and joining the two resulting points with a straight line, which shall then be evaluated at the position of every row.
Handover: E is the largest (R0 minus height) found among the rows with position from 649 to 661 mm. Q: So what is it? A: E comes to 1.83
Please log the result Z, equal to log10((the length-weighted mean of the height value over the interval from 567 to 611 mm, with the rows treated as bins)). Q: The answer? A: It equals 1.39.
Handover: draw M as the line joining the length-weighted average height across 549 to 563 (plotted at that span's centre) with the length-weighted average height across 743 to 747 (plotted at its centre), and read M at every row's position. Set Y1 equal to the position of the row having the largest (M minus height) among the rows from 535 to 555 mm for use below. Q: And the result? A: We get 546.0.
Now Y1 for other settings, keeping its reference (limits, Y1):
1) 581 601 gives 600.0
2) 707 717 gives 714.0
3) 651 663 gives 660.0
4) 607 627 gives 608.0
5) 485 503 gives 490.0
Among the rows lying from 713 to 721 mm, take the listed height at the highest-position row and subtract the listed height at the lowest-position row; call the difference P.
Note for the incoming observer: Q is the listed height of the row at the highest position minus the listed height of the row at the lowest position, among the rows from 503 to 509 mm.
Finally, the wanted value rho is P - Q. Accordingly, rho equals 0.5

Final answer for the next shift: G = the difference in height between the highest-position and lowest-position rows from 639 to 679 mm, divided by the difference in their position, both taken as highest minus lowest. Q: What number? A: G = 0.004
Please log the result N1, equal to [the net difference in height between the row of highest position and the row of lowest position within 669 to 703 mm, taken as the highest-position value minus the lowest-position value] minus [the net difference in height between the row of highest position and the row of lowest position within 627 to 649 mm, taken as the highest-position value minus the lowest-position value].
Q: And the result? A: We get 3.2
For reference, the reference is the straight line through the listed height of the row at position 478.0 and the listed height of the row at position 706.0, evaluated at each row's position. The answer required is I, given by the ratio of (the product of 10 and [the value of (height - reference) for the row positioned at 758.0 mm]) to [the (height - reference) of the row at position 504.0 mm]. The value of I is -57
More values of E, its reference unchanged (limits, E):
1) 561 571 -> 1.77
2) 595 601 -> 1.68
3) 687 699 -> 1.75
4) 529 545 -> 1.73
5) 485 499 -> 0.07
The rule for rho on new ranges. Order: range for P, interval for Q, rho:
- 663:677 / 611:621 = -0.2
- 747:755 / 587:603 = 0.9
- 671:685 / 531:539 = -0.3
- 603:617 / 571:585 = -0.3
